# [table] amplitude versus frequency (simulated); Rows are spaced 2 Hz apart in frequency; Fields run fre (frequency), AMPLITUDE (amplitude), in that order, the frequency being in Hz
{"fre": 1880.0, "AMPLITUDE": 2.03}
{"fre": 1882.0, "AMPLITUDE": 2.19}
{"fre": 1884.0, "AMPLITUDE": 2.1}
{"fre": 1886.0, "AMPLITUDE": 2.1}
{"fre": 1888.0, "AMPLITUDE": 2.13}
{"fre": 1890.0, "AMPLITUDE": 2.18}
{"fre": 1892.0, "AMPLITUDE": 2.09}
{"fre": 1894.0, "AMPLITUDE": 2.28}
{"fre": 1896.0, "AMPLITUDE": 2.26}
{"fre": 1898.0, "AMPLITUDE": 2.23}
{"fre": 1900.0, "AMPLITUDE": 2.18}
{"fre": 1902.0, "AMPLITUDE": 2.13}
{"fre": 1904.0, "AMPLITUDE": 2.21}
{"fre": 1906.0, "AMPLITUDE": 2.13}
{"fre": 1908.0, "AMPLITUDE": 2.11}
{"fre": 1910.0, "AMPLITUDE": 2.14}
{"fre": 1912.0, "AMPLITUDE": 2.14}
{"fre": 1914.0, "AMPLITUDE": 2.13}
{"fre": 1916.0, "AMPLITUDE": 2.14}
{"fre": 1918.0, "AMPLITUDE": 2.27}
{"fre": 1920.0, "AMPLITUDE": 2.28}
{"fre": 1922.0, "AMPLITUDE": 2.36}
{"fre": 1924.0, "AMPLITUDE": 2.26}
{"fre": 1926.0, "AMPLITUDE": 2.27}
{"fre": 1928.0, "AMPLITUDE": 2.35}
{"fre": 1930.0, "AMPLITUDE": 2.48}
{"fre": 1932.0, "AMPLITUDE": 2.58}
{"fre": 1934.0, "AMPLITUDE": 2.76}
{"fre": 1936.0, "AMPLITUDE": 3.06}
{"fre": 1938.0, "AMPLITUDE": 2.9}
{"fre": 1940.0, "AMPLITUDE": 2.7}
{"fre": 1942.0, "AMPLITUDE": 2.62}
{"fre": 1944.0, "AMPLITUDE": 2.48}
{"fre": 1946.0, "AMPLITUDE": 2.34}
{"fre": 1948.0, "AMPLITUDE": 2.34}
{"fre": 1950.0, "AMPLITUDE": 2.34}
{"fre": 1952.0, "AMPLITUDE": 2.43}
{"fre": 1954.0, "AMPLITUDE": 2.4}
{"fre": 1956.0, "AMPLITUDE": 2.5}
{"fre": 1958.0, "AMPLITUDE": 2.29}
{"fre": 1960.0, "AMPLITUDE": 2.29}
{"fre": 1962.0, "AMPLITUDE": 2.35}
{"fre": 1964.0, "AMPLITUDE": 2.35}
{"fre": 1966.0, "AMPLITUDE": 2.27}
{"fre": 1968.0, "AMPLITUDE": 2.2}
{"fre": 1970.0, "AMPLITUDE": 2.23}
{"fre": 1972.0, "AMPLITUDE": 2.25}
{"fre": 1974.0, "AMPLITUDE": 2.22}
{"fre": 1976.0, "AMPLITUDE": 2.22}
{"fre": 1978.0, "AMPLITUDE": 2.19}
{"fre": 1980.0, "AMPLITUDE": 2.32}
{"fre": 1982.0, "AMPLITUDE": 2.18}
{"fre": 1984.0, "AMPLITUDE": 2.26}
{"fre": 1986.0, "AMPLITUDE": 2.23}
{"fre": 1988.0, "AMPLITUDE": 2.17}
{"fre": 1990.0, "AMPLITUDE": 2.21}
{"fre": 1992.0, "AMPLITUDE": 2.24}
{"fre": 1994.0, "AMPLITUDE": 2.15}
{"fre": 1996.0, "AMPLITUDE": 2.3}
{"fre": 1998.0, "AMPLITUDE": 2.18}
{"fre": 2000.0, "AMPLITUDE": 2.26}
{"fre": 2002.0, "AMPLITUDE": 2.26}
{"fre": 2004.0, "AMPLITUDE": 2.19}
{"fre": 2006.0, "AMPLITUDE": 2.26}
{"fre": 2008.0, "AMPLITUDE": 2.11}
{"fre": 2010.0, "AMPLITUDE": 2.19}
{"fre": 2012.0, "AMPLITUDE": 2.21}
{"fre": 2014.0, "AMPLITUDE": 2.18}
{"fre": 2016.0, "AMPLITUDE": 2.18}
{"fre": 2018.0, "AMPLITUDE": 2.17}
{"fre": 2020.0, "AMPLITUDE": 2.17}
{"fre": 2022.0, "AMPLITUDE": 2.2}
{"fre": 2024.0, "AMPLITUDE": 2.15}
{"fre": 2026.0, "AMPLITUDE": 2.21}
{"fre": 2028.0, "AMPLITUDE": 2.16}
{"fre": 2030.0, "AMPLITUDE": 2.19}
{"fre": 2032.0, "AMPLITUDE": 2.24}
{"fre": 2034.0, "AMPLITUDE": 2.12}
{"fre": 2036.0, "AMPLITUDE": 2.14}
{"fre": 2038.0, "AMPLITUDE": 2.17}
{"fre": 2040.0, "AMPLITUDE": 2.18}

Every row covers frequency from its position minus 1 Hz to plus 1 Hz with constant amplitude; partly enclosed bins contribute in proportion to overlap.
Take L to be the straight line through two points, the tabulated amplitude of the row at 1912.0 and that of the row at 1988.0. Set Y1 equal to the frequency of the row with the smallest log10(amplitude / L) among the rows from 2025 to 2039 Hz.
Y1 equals 2034.0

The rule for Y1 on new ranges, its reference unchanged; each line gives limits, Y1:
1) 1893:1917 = 1908.0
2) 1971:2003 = 1994.0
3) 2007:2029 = 2008.0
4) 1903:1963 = 1908.0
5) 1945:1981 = 1978.0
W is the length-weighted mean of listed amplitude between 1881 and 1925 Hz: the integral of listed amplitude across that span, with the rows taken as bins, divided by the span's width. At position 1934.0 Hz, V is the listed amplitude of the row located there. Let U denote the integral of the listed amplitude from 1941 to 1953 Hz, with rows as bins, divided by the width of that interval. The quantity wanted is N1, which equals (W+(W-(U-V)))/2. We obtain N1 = 2.35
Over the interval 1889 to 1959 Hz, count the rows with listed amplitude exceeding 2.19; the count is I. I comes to 25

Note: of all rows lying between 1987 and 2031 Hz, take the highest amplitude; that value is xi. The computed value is 2.3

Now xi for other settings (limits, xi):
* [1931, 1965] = 3.06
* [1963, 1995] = 2.35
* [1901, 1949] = 3.06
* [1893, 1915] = 2.28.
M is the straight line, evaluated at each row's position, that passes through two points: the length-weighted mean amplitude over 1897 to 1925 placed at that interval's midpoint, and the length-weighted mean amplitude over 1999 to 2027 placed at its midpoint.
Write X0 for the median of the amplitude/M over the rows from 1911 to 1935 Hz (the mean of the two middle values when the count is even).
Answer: 1.04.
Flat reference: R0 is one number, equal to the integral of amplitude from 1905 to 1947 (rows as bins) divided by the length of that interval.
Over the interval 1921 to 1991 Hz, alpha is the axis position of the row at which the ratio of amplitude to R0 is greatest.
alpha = 1936.0 Hz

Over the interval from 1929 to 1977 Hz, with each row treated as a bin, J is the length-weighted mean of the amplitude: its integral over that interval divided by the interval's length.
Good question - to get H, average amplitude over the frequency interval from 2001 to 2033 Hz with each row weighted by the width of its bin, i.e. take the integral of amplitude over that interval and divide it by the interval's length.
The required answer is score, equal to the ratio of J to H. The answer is 1.11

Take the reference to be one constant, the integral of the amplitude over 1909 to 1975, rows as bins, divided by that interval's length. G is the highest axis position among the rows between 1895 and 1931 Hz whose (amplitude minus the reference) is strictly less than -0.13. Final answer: 1916.0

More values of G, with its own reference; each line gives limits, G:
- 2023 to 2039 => 2038.0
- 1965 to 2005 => 2004.0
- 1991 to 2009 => 2008.0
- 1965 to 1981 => 1978.0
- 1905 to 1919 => 1916.0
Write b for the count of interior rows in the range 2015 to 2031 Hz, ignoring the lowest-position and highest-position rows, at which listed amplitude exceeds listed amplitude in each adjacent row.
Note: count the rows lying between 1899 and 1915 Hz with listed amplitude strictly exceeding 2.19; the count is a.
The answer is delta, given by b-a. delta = 1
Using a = 1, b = 2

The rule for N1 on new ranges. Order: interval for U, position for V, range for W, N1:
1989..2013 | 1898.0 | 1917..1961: 2.48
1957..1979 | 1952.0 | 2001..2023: 2.28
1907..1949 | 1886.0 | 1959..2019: 2.07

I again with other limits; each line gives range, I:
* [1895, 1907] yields 3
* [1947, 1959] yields 6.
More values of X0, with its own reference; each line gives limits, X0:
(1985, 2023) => 1.00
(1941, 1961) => 1.08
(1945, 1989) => 1.04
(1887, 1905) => 0.99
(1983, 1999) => 1.01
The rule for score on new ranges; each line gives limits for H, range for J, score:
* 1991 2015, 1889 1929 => 1.00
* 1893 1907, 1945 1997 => 1.03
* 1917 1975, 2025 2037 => 0.90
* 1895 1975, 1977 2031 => 0.94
